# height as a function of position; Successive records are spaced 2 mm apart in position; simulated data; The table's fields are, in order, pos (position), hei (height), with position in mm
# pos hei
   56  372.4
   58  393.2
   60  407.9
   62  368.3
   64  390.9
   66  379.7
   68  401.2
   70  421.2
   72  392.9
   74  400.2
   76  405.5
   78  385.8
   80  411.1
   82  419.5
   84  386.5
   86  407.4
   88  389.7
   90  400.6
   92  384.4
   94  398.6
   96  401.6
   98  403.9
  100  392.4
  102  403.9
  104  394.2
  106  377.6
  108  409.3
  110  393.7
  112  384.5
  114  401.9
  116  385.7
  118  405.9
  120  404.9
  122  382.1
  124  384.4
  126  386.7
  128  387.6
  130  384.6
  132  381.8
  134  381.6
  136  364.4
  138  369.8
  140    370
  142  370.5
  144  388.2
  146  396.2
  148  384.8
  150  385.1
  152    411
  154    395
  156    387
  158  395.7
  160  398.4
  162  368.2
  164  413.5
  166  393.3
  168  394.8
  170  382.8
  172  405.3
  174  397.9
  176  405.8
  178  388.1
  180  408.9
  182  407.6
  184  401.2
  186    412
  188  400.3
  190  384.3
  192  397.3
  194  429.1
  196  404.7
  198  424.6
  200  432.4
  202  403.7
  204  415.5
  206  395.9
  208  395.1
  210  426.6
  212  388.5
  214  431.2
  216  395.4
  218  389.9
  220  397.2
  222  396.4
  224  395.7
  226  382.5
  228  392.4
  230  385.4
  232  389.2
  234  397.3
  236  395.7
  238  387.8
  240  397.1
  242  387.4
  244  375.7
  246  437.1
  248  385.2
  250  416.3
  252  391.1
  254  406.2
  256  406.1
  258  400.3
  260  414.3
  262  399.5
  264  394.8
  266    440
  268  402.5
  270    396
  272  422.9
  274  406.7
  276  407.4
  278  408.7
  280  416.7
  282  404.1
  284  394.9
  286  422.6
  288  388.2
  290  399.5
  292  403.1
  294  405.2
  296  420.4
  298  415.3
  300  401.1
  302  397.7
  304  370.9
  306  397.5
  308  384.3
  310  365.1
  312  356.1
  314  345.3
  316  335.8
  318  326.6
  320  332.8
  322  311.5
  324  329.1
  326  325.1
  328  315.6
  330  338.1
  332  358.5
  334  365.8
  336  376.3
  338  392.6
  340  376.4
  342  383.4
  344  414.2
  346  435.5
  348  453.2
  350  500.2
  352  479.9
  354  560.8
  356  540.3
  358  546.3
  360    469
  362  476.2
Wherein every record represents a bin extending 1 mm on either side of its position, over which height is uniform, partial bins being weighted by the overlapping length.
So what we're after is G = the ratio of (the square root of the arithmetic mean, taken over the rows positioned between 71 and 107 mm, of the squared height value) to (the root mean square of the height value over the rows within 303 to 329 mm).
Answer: 1.15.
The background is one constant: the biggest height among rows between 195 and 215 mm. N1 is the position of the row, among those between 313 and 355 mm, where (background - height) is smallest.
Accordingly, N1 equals 354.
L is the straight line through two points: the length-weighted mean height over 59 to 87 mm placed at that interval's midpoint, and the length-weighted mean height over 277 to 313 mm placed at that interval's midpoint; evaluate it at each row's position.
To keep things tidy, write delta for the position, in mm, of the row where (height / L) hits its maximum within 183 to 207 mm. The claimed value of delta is 200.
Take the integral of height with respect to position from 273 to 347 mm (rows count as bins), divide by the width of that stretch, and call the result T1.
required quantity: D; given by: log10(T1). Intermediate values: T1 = 379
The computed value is 2.58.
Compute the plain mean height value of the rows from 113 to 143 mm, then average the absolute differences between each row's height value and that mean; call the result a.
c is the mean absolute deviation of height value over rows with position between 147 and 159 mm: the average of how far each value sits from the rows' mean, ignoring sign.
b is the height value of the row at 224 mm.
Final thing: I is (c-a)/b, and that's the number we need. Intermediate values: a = 9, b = 395.7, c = 7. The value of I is -0.004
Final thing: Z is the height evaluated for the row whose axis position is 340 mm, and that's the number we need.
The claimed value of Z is 376.4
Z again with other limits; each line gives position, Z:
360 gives 469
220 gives 397.2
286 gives 422.6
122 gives 382.1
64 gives 390.9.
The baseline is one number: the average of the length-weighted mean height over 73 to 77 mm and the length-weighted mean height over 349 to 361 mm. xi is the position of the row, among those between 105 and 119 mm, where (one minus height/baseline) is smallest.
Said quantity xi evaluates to 108 mm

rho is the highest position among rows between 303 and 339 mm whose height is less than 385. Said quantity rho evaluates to 336 mm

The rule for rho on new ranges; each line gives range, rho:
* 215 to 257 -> 244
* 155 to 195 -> 190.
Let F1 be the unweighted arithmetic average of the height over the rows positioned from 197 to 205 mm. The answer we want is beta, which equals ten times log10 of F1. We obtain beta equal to 26.2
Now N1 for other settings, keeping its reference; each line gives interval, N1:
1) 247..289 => 266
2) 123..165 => 164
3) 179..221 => 200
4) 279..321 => 286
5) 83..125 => 108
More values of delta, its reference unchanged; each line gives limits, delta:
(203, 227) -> 214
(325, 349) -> 348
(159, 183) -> 164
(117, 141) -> 118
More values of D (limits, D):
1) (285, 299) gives 2.61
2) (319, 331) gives 2.51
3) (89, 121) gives 2.60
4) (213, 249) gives 2.60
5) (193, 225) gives 2.61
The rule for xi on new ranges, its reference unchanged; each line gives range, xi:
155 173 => 164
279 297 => 286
